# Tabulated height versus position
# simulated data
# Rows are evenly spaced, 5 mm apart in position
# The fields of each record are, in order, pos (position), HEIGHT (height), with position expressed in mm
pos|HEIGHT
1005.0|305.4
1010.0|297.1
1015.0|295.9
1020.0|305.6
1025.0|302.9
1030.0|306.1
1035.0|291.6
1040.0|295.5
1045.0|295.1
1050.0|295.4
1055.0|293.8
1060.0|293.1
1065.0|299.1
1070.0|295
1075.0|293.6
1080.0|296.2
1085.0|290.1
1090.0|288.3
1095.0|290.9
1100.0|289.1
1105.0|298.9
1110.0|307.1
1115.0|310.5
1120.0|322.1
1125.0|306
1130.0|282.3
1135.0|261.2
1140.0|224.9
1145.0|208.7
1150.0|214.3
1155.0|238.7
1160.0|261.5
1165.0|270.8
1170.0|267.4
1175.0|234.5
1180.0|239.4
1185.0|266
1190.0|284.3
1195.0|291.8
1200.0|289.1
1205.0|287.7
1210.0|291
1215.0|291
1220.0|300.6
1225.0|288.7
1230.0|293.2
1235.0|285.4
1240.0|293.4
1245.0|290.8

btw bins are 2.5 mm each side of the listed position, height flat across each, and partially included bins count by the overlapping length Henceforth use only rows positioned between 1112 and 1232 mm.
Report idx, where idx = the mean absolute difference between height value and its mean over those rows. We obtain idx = 25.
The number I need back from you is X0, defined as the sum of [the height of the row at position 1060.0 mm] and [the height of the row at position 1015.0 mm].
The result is 589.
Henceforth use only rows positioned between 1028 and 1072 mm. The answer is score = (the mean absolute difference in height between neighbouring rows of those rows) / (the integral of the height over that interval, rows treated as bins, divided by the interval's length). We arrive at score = 0.013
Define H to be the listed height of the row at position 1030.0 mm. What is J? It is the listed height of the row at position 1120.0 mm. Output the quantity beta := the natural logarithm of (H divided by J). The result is -0.05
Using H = 306.1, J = 322.1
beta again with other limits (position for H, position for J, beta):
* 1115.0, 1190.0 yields 0.09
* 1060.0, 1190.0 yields 0.03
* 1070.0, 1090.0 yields 0.02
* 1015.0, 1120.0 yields -0.08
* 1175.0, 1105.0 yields -0.24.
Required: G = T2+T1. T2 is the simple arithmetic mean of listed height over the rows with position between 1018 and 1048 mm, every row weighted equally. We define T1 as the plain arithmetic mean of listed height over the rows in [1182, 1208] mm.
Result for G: 583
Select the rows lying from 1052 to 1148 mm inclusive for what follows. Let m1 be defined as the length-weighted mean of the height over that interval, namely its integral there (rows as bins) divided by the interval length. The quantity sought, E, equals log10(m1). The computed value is 2.46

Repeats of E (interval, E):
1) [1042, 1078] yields 2.47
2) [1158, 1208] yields 2.43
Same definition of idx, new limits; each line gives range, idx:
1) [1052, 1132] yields 8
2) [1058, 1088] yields 2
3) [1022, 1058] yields 4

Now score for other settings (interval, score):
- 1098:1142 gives 0.056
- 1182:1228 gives 0.024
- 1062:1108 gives 0.013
